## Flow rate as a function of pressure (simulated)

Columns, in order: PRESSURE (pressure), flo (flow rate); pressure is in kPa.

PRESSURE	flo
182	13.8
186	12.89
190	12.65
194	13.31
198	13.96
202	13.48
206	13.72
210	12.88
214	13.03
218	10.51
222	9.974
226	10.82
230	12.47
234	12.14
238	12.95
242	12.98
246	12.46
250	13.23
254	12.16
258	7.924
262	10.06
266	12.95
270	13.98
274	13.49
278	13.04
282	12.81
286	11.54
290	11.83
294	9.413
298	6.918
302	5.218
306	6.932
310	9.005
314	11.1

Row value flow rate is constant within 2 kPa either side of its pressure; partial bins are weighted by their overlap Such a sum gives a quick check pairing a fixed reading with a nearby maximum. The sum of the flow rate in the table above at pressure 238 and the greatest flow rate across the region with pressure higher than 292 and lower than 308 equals 22.4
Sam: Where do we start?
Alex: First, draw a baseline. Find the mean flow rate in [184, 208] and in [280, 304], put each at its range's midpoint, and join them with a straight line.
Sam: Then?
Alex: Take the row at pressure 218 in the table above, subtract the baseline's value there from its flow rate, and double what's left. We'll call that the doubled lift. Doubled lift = -3.9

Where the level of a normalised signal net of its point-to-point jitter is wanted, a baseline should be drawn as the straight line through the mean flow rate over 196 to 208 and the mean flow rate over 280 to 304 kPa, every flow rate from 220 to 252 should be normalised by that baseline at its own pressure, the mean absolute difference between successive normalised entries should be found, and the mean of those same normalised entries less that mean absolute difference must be 0.94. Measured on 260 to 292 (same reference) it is 1.12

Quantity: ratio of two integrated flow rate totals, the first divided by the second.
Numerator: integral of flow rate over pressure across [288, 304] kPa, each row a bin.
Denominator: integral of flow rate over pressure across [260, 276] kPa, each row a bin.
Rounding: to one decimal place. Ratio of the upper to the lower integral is 0.7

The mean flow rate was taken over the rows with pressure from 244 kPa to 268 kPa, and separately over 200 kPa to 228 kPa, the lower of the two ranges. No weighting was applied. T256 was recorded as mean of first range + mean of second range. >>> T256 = 23.5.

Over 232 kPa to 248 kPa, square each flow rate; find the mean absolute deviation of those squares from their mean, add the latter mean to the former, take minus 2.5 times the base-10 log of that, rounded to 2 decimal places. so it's -5.56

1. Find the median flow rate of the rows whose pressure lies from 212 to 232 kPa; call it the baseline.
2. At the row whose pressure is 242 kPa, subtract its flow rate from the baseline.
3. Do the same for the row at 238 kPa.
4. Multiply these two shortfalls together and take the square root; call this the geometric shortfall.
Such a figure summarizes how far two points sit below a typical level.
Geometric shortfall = 2.1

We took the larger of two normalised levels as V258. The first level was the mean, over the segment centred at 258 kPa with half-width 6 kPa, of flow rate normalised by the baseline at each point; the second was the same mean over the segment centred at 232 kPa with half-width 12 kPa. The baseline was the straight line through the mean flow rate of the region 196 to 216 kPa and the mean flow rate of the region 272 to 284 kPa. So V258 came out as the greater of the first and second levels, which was 0.89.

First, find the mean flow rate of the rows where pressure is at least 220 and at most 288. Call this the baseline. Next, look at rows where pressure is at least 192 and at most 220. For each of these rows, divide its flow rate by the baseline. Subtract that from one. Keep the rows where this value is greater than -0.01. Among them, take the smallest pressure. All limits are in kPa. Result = 218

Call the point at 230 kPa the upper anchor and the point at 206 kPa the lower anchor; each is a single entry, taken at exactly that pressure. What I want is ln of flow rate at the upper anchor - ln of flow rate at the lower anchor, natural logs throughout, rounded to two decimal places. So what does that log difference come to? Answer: -0.10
